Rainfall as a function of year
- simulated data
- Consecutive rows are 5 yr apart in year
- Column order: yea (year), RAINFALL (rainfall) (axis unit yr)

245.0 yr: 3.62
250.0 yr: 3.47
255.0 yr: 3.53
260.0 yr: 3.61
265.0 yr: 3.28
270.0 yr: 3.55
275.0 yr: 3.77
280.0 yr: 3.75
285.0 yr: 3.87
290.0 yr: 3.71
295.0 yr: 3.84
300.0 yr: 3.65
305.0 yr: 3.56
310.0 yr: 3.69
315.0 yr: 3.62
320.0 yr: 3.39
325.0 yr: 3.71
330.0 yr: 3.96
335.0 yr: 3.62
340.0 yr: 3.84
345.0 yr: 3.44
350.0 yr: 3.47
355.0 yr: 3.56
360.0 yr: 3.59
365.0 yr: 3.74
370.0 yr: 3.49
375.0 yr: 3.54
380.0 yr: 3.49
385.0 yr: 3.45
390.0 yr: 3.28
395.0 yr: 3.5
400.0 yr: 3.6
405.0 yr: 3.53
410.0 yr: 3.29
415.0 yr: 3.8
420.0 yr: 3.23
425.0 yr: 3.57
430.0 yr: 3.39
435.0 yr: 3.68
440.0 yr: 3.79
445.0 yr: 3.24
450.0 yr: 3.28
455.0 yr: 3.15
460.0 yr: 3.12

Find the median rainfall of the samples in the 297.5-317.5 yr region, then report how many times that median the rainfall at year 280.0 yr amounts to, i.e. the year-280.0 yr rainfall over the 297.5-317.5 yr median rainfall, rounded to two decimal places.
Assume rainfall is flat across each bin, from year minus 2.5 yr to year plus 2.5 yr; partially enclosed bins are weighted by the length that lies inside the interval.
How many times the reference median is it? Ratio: 1.03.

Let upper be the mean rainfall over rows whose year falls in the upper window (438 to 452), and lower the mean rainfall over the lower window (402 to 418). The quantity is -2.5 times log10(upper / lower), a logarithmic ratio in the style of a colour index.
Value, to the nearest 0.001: 0.032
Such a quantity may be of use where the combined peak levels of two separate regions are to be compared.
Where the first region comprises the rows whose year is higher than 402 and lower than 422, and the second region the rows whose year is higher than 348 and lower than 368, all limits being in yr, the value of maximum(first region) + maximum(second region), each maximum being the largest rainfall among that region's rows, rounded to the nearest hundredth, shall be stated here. 7.54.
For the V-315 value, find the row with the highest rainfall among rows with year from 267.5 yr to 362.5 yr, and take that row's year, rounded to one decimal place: 330.0 yr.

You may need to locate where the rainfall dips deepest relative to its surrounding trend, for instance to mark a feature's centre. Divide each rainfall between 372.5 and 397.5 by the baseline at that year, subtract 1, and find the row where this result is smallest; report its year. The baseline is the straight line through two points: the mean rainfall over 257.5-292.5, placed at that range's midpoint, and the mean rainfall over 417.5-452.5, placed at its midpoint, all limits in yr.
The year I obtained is 390.0 yr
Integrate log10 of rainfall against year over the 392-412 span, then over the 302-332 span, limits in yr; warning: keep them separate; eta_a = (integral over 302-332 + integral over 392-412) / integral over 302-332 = 1.64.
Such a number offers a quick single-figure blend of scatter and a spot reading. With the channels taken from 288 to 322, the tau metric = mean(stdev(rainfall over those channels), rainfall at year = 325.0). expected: 1.92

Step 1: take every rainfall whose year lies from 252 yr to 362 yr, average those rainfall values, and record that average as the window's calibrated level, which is 3.64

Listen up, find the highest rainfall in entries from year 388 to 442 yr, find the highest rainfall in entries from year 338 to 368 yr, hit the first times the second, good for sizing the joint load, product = 14.6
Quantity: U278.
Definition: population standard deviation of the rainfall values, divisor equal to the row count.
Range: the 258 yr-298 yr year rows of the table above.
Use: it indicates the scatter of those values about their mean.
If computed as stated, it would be 0.18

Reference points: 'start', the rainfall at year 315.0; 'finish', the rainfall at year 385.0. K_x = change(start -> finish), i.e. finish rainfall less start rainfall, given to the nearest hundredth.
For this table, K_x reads -0.17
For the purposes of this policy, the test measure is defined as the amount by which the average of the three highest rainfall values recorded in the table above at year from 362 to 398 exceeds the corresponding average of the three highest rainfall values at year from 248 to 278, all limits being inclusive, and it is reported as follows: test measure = -0.05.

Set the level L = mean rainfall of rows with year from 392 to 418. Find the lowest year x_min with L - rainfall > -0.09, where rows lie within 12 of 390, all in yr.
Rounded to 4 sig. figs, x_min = 380.0 yr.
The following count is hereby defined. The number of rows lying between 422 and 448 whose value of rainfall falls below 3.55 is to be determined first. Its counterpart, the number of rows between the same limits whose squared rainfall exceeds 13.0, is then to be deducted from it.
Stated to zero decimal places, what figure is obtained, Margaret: 0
